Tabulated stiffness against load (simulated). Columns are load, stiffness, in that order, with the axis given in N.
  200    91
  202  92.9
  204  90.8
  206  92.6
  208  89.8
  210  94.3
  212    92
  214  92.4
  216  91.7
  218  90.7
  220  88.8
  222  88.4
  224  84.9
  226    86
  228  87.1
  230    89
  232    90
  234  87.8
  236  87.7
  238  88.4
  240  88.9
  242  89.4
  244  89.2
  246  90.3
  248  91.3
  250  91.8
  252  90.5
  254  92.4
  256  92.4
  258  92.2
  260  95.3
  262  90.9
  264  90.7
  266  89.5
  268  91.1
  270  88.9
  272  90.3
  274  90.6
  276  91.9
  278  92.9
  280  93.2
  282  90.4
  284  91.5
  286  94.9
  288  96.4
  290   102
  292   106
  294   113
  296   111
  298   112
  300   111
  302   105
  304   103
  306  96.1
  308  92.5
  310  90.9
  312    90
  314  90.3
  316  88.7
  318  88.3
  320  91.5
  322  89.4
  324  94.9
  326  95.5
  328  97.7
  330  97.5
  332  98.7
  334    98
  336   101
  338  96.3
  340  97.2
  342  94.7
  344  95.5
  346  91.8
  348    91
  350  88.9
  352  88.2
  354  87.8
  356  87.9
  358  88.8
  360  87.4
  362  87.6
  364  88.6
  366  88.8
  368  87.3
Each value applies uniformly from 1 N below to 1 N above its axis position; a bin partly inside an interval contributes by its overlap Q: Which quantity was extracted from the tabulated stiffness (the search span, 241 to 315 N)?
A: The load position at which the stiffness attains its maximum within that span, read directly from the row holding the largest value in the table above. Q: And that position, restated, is 294 N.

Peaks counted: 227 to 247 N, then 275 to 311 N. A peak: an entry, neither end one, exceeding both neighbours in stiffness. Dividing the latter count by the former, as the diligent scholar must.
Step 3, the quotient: 1.5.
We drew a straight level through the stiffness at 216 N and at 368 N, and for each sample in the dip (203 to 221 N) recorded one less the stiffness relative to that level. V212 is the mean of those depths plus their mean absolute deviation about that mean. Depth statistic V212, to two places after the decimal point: 0.02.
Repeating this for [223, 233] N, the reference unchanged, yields 0.06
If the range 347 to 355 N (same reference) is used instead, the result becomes 0.00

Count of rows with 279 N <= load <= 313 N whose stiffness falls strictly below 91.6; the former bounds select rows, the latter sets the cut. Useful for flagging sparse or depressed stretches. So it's 4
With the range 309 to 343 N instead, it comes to 7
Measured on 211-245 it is 14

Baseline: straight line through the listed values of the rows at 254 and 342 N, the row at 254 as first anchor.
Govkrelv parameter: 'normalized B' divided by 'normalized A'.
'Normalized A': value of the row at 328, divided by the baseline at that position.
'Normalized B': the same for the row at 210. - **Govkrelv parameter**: 1.00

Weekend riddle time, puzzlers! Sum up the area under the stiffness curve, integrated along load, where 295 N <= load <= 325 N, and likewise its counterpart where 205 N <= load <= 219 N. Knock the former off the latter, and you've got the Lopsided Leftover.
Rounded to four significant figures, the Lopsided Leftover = -1622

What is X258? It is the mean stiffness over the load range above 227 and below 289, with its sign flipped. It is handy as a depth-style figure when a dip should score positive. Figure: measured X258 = -90.9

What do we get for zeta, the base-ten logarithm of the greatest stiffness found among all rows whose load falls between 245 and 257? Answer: 1.97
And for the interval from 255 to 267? 1.98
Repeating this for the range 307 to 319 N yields 1.97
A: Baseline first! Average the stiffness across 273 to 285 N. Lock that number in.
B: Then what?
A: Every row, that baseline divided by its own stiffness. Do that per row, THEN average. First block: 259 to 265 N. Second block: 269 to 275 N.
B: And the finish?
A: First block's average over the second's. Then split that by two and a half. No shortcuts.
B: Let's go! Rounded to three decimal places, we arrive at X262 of 0.390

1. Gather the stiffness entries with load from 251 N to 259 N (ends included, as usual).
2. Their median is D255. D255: 92.3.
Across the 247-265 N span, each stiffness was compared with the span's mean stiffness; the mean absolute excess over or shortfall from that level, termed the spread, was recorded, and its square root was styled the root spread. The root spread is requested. 1.00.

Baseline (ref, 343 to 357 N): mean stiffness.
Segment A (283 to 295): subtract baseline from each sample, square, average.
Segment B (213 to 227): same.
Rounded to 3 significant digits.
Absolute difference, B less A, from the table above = 154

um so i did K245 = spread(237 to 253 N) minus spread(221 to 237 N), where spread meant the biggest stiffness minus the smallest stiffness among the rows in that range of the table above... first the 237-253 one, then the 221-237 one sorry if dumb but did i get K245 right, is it -2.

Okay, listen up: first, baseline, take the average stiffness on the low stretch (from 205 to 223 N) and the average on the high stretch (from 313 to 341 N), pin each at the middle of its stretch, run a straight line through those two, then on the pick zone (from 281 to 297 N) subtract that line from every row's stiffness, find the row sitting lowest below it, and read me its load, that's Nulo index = 282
